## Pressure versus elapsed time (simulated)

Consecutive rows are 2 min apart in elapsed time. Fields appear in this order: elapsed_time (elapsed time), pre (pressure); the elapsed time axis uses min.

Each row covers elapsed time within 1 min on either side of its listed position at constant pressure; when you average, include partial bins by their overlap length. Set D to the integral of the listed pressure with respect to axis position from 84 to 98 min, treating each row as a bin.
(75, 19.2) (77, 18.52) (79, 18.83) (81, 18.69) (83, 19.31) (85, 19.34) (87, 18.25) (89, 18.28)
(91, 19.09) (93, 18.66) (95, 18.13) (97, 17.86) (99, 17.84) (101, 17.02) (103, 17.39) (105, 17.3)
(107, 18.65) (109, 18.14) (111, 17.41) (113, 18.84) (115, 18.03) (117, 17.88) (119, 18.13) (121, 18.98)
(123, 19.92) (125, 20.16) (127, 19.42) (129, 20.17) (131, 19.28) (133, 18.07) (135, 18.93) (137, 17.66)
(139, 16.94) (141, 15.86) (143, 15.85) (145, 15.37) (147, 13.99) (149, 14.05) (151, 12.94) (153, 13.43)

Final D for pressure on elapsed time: 259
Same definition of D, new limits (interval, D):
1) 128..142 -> 254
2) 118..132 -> 272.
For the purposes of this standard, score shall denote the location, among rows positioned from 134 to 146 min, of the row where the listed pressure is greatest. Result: 135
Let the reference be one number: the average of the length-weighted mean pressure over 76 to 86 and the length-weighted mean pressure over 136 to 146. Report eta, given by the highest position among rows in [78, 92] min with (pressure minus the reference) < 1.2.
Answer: 89 min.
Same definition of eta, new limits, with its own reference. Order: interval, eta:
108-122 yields 119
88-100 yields 99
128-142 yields 141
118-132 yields 119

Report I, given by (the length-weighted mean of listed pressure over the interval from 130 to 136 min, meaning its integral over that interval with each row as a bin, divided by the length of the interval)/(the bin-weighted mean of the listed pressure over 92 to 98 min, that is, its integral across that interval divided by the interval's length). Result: 1.03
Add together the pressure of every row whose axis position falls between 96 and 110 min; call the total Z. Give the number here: 124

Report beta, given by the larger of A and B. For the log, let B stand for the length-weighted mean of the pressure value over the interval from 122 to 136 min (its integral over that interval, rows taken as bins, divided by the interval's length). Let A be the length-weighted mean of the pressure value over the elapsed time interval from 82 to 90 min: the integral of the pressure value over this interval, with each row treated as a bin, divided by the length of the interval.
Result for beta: 19.4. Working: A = 18.8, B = 19.4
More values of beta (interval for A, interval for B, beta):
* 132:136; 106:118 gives 18.5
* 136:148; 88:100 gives 18.3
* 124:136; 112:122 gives 19.3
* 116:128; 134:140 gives 19.1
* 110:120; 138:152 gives 18.1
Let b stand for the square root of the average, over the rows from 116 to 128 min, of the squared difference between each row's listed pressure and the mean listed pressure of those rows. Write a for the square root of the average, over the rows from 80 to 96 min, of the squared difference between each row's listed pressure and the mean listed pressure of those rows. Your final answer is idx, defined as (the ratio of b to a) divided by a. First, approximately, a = 0.45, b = 0.85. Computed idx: 4.2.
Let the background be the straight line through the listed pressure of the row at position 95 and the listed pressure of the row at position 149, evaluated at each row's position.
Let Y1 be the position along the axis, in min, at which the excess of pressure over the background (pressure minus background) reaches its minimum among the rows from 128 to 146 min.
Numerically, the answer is 145 min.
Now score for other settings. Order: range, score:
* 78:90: 85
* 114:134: 129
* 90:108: 91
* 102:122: 121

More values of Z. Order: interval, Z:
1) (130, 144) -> 123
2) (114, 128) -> 133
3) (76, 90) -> 131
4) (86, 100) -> 128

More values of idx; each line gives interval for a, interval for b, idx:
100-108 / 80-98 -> 1.3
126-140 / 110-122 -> 0.5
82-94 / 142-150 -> 4.0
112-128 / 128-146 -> 2.4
